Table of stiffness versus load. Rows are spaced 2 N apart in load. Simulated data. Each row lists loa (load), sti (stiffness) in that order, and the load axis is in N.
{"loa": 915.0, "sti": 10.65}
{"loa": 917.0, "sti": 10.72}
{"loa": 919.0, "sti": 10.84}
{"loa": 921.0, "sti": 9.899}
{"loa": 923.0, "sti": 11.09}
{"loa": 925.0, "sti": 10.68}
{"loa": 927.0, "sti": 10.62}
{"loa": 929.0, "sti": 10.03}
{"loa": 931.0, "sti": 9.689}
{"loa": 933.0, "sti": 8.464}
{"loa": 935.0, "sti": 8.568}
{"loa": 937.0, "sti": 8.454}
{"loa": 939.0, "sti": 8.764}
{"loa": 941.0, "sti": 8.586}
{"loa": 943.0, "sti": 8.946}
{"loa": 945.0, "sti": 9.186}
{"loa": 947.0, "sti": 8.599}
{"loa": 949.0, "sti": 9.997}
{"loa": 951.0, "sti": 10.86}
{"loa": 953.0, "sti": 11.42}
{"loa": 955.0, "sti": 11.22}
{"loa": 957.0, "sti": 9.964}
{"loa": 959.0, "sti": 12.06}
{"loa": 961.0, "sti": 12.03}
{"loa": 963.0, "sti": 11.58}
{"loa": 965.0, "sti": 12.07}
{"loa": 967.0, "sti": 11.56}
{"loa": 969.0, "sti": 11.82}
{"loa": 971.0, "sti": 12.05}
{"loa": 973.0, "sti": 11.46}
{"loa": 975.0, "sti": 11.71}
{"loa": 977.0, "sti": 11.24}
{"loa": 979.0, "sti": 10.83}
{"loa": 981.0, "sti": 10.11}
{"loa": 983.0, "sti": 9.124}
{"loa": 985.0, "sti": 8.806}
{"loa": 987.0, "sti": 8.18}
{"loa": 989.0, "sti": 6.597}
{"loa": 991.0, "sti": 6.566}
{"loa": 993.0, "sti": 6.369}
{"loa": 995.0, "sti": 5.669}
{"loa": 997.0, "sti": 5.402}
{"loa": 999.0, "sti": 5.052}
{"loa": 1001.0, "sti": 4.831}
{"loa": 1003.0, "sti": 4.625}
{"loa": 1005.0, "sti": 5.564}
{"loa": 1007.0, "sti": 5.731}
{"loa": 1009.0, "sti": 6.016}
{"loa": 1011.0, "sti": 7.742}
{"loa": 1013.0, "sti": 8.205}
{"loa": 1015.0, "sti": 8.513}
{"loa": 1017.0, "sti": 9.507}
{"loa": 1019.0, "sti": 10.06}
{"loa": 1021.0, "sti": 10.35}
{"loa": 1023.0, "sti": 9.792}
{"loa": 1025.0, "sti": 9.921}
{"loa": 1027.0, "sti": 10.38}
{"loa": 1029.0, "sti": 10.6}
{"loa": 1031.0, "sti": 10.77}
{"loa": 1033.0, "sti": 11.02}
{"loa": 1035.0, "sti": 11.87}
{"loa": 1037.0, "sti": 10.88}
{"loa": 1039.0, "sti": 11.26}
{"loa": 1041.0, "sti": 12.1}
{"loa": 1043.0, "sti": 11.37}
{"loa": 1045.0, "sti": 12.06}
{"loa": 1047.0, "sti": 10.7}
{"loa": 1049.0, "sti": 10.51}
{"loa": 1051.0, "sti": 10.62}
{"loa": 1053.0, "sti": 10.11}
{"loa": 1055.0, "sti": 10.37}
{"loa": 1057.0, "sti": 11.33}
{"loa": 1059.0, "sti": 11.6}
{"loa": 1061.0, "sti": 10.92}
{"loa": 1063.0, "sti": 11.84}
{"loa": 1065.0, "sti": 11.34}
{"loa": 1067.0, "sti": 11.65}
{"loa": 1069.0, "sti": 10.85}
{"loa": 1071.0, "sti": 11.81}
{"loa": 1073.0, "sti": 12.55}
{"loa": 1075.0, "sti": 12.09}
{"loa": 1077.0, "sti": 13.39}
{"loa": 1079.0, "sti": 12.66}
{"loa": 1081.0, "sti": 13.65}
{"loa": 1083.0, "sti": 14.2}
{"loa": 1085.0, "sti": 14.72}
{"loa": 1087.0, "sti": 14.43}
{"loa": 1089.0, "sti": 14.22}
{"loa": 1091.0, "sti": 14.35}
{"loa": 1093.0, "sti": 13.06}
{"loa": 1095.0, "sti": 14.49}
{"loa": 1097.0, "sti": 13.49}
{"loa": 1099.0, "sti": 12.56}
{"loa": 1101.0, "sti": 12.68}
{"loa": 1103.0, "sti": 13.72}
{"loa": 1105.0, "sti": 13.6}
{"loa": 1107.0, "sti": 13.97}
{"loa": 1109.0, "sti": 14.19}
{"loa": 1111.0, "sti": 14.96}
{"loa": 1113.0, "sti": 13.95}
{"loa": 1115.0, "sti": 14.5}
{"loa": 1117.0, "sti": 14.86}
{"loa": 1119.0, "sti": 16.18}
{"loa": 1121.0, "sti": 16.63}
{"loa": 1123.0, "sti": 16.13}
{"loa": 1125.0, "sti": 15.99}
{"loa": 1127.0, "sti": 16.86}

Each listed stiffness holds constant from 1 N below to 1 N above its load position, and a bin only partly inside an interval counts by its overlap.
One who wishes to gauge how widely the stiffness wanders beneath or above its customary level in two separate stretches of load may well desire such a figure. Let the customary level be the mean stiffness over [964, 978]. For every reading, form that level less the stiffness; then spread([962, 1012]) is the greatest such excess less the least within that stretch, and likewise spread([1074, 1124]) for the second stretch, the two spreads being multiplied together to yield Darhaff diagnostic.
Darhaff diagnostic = 34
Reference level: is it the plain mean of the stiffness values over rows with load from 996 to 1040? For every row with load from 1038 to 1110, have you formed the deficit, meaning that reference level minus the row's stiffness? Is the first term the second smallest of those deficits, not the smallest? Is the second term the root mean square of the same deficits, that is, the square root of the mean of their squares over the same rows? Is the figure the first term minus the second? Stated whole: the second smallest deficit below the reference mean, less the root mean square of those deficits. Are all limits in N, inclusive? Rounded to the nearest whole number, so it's -10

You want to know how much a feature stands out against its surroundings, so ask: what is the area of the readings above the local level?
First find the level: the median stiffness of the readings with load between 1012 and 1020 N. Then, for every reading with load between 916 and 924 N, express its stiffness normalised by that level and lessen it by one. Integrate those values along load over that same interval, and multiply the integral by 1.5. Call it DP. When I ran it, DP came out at 2.2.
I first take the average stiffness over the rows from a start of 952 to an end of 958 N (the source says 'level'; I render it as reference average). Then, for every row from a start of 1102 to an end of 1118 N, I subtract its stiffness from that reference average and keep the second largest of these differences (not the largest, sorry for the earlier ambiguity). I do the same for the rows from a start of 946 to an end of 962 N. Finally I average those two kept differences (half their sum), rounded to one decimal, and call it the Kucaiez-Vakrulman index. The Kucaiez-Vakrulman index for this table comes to -1.0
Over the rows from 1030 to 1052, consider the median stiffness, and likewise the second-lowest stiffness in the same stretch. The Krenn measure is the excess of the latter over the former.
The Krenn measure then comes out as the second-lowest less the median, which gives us -0.4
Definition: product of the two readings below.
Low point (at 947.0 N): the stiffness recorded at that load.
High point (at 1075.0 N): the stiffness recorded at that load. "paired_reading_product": 104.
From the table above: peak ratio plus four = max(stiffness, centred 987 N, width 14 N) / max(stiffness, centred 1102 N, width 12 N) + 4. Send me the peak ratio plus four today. 4.72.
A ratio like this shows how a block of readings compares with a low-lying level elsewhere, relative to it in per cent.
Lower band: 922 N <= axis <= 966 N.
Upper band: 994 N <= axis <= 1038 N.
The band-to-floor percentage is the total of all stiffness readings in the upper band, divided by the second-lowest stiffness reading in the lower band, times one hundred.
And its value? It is 2156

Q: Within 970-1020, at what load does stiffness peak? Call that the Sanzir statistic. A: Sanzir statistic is 971.0 N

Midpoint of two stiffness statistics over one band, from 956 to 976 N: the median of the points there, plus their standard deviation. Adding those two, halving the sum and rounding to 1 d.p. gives 6.2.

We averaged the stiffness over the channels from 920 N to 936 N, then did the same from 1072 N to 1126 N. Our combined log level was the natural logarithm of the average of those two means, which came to 2.48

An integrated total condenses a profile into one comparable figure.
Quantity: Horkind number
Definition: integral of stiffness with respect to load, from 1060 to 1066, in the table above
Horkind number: 68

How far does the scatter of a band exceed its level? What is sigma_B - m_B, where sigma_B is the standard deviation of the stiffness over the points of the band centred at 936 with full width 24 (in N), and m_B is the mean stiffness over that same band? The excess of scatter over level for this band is -8.4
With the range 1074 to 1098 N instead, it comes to -12.9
